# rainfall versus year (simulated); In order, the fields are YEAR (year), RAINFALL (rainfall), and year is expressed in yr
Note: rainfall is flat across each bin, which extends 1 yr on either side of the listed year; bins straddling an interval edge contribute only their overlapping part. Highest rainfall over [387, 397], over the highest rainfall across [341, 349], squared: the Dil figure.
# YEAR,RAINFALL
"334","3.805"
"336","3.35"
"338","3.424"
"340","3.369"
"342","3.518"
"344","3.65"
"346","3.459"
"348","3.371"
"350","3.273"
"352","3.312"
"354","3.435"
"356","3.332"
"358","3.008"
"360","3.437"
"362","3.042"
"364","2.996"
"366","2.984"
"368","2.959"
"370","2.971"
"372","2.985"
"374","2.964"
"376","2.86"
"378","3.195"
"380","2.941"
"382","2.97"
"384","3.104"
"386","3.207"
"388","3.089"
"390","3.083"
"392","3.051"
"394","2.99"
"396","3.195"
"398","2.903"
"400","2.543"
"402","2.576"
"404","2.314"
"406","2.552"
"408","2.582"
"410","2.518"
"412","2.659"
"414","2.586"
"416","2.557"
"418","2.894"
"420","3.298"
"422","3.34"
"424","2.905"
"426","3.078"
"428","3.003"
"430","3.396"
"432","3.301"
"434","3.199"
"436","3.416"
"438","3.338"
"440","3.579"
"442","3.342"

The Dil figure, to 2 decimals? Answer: 0.77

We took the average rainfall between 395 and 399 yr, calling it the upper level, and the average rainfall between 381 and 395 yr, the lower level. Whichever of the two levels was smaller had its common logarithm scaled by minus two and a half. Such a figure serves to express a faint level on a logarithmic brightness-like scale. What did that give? -1.21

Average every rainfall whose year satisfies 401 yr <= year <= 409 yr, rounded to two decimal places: 2.51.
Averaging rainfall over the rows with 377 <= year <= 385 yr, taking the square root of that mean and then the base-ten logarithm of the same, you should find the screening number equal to 0.242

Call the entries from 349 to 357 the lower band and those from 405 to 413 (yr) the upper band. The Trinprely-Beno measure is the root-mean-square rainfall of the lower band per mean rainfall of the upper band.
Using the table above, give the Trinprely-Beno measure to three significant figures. 1.30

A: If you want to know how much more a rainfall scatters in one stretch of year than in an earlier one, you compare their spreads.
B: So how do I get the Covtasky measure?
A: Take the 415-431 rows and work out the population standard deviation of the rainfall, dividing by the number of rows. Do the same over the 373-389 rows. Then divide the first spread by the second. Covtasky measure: 2.24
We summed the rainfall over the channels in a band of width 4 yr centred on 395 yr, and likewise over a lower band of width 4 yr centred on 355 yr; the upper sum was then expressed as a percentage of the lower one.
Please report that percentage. 91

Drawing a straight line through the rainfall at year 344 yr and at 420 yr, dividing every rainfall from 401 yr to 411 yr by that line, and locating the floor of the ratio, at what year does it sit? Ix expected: 404 yr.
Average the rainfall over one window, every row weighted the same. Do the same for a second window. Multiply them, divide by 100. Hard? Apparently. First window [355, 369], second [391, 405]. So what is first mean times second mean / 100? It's 0.087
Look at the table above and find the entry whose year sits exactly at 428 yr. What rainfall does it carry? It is 3.003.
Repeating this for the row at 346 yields 3.459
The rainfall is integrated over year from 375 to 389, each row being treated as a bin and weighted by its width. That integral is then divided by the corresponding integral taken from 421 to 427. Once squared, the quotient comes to 5.3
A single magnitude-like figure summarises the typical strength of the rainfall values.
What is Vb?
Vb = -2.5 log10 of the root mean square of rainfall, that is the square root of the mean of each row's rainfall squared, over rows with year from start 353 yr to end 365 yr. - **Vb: -1.27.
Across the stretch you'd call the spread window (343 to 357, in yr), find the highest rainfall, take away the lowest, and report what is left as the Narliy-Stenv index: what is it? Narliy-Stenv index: 0.38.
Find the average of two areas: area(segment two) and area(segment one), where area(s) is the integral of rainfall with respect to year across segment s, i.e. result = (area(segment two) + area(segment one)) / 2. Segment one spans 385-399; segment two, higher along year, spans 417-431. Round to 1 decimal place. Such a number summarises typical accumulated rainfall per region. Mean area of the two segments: 43.4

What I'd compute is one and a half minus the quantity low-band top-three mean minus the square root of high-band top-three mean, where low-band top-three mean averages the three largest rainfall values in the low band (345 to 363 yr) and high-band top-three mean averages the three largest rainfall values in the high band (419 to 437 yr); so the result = -0.10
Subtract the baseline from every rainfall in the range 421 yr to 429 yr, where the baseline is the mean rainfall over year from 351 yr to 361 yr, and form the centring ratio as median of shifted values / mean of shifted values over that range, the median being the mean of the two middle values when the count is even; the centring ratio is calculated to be 1.18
